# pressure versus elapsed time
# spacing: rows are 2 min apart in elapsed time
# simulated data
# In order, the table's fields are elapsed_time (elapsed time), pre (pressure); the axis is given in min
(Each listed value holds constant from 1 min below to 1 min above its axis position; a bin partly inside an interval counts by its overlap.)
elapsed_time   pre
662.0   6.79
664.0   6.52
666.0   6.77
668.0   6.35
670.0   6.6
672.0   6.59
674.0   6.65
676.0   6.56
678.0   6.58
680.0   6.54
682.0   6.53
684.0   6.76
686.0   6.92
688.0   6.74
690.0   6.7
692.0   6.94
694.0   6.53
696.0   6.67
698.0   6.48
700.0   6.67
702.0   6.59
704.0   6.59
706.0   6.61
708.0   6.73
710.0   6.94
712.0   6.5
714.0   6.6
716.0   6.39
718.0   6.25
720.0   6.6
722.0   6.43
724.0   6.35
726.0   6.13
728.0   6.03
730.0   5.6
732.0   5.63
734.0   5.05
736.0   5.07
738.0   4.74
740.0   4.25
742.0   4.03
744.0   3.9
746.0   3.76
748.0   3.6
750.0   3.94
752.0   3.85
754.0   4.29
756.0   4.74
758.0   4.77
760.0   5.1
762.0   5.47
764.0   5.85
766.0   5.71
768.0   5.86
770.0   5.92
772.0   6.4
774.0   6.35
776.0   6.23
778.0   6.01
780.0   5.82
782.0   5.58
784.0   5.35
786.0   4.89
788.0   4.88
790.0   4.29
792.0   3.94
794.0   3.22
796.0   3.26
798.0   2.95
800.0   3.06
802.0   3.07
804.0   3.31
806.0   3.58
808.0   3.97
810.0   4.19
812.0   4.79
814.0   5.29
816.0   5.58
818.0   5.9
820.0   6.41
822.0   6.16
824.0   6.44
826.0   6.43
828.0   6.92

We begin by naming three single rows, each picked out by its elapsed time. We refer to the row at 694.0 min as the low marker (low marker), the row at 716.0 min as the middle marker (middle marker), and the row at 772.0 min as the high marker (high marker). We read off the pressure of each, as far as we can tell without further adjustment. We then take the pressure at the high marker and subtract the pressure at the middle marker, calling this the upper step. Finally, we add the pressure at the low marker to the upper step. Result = 7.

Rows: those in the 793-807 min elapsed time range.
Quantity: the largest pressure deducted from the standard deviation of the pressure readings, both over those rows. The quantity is -3.4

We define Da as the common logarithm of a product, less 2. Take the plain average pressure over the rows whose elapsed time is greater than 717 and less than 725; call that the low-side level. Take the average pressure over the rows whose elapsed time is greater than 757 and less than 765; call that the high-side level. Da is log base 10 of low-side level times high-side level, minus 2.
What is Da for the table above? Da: -0.47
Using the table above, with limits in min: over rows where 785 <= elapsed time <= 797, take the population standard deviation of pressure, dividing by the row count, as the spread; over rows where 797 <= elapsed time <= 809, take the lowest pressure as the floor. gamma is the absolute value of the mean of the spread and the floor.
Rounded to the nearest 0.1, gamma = 1.8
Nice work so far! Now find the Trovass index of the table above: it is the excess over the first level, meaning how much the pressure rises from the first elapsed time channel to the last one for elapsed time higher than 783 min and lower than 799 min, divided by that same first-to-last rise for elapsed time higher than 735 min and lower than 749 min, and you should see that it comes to 1.6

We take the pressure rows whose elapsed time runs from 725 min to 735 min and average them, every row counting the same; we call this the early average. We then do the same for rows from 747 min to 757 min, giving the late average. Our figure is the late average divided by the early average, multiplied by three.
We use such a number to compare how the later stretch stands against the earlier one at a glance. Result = 2.15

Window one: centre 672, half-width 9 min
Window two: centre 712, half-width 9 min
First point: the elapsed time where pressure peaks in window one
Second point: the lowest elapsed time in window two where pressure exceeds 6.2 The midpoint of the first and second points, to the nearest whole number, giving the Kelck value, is 685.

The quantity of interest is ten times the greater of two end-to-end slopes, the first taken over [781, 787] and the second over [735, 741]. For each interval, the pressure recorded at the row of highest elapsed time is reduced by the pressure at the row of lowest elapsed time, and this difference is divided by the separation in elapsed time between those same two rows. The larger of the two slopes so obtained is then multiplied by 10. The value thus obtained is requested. -1.7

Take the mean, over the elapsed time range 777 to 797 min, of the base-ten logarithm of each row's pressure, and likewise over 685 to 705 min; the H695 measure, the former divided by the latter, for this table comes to 0.81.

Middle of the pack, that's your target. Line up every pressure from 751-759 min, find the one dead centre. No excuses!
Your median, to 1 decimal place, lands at 4.5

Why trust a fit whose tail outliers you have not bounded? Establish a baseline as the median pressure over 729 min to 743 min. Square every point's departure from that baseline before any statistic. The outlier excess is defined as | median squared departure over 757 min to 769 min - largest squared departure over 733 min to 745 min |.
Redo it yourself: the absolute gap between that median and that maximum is 1.0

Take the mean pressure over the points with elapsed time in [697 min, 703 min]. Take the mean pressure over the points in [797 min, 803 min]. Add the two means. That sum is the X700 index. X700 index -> 9.6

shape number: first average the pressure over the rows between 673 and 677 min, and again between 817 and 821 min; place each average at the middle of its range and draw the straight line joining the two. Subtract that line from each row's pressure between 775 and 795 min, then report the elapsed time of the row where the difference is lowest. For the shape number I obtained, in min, 794.0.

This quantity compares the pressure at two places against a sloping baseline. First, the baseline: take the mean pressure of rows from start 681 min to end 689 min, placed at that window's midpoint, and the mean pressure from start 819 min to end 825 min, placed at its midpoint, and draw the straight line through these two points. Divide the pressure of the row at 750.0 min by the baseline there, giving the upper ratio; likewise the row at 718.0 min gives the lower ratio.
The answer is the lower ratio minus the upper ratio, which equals 0.34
